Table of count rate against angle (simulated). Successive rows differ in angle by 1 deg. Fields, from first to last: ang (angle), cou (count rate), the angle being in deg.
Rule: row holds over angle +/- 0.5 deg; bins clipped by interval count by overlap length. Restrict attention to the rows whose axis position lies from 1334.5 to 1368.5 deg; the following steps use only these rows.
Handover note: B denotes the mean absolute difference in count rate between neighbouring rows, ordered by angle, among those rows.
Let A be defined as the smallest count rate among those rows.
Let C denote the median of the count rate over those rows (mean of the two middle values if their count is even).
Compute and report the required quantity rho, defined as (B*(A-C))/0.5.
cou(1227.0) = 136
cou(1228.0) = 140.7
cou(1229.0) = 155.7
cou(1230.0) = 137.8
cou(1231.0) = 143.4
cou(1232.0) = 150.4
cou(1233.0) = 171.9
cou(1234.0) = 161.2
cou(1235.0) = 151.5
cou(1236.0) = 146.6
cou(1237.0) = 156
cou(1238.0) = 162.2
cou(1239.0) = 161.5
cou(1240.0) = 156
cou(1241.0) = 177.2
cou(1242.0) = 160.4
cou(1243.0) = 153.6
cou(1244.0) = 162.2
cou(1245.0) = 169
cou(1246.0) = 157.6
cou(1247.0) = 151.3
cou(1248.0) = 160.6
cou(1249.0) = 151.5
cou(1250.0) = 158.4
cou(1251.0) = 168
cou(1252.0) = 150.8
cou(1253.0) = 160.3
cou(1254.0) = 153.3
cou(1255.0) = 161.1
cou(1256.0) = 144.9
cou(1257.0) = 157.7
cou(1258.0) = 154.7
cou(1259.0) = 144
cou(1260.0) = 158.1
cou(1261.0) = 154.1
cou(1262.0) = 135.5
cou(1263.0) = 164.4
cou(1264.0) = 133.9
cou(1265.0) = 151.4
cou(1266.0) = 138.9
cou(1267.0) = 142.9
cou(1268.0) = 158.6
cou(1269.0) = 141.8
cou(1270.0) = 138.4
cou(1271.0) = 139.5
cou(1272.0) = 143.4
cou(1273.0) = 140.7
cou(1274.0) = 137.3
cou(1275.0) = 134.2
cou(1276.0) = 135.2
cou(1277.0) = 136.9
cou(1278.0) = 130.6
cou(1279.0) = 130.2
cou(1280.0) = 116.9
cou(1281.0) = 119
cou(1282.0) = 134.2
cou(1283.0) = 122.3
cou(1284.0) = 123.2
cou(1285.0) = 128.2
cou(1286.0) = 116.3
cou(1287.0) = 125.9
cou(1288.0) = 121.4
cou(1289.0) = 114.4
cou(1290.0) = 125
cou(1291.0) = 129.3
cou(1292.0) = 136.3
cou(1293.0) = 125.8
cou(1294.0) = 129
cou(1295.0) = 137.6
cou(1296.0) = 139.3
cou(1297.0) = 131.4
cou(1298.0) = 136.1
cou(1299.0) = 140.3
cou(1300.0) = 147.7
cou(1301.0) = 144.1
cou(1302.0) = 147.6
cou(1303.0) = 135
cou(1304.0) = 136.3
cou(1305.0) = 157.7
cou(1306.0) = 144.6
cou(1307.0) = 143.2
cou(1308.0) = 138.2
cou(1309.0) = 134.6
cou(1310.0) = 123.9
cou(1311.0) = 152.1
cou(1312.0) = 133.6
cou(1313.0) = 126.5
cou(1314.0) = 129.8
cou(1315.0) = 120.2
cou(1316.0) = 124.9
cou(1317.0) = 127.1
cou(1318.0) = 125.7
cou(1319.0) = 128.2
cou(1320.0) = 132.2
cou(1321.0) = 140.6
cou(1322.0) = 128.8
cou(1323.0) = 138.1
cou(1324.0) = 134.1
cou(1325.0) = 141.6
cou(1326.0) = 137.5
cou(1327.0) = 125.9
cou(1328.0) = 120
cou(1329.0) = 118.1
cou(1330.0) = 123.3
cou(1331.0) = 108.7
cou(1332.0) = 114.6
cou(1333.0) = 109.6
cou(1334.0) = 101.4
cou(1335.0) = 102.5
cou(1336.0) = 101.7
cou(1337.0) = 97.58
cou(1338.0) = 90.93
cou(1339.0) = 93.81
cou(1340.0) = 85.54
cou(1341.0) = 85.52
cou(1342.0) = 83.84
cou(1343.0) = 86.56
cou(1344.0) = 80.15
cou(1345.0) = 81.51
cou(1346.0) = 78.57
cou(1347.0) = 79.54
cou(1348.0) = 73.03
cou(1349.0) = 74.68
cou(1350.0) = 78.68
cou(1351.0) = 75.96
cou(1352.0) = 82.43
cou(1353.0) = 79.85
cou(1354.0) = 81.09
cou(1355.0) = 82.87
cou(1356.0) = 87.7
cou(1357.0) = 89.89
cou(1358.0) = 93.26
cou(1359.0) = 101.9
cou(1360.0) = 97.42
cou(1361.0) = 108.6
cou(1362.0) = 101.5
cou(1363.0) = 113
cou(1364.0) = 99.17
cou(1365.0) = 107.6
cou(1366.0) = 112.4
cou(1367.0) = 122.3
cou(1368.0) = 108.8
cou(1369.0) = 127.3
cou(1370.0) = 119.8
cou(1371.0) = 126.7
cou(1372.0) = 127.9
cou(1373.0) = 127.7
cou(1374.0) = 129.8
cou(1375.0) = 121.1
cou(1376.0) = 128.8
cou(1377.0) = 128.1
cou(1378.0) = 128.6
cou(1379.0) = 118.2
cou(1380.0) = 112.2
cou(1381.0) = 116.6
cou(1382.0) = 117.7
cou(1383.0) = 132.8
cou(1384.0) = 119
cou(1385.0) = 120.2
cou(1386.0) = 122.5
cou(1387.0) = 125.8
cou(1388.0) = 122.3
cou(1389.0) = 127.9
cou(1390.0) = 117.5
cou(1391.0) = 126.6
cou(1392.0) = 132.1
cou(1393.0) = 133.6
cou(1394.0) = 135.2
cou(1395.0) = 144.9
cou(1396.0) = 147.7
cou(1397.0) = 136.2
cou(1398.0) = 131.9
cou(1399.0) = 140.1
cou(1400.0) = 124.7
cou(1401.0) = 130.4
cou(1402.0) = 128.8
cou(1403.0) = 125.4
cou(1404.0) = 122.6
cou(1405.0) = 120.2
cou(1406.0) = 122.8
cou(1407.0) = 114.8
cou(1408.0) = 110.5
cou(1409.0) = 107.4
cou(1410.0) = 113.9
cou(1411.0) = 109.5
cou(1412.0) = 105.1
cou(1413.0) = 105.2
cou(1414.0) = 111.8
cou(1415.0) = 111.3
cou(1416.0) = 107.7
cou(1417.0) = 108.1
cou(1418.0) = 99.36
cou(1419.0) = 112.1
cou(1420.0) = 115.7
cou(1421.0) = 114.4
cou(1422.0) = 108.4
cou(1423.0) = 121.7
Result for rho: -162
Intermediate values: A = 73.03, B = 5.1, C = 89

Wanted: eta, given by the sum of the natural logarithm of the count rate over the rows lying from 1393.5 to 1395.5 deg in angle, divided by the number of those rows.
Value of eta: 4.94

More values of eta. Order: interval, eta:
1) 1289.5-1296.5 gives 4.88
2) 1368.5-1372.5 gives 4.83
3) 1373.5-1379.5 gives 4.83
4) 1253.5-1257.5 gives 5.04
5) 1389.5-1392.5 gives 4.83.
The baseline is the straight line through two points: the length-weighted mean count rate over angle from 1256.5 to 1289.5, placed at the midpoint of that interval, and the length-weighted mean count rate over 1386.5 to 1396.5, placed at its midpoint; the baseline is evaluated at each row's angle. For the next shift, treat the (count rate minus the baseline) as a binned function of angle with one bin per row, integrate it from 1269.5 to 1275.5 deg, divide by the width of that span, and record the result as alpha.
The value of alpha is 2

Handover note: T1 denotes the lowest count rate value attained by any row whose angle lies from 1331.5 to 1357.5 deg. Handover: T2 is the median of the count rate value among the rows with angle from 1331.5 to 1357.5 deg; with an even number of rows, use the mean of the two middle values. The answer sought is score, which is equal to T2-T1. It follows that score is 12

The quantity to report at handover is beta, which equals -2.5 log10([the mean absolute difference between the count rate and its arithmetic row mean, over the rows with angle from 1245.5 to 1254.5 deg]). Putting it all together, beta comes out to -1.6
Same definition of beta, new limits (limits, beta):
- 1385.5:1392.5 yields -1.4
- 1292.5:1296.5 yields -1.9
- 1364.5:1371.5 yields -2.1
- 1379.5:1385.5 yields -1.6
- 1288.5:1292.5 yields -2.0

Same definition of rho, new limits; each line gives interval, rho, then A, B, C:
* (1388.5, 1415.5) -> -206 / 105.1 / 5.2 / 125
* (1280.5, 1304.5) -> -218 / 114.4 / 6.8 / 130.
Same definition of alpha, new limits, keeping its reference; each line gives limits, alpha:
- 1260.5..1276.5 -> 6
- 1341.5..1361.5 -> -48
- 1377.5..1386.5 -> -11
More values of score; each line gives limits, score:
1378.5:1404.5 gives 14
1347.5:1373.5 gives 27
